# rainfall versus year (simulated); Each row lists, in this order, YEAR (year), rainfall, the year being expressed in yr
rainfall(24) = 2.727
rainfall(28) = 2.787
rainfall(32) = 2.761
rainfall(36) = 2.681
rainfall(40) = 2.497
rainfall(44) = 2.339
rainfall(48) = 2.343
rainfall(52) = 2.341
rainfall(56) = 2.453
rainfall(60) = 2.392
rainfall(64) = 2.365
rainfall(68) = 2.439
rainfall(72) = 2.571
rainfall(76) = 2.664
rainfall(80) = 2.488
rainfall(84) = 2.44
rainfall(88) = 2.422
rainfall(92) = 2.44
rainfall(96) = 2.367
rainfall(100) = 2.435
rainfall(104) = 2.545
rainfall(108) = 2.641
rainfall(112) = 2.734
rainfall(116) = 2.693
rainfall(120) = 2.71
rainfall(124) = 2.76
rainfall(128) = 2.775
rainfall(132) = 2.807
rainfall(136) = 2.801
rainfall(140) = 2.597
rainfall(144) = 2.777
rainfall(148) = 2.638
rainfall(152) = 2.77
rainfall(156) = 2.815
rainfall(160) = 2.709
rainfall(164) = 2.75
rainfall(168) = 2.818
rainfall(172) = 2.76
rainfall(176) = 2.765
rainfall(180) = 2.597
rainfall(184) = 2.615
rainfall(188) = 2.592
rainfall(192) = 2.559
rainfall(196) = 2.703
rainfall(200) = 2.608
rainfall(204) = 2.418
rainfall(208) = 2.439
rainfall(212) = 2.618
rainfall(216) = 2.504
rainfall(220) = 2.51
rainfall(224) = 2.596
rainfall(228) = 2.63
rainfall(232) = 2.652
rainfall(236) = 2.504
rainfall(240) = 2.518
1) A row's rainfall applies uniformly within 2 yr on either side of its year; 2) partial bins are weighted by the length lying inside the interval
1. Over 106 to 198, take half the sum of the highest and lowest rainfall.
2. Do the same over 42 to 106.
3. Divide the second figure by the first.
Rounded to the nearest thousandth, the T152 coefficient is 0.930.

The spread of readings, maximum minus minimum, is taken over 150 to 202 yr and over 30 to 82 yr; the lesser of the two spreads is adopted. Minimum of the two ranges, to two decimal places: 0.26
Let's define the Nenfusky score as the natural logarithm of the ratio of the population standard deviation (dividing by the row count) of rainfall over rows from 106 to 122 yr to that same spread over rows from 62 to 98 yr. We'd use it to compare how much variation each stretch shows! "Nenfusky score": -1.0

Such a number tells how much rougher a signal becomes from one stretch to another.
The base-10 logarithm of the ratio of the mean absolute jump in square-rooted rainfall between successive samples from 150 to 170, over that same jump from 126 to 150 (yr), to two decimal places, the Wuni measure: -0.24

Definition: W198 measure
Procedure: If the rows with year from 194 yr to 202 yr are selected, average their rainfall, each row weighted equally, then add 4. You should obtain 6.66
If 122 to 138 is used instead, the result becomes 6.79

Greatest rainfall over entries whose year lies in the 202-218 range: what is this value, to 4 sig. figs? 2.618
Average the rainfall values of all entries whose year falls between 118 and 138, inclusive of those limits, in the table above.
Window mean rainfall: 2.77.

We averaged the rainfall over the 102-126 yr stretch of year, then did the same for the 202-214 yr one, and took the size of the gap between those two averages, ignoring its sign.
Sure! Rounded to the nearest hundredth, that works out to 0.19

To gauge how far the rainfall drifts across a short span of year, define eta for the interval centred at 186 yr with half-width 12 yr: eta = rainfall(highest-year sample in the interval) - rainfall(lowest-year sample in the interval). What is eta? -0.1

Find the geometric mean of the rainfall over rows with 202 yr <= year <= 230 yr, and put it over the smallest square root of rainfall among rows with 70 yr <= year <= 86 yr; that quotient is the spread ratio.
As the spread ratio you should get 1.619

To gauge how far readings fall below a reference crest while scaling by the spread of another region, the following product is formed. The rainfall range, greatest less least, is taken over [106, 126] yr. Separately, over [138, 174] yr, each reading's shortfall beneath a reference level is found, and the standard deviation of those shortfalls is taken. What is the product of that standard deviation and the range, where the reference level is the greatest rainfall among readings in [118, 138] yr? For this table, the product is 0.009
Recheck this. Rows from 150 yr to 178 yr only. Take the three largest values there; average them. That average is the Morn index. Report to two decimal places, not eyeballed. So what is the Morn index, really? 2.80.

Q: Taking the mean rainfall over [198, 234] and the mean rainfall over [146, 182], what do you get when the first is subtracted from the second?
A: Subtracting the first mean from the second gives 0.18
